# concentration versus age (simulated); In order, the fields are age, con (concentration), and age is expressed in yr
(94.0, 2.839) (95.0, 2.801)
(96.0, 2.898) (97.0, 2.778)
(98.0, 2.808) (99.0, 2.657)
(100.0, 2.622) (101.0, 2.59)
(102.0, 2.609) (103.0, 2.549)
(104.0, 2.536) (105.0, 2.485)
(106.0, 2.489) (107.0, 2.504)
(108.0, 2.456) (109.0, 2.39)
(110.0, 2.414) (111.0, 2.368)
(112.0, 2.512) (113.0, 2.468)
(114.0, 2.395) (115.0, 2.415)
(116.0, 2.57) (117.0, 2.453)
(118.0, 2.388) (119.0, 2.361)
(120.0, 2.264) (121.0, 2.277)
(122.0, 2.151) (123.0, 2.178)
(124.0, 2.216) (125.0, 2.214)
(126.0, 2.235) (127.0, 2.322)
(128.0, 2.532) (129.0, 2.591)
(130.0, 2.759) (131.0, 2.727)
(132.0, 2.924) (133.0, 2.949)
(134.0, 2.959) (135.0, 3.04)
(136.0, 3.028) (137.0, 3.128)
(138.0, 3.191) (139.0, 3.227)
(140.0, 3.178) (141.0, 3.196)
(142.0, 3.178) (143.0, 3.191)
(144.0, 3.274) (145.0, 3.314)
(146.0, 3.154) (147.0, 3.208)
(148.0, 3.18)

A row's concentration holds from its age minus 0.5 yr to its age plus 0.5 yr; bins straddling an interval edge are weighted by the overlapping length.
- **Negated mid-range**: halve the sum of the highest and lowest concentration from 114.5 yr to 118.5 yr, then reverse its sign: -2.48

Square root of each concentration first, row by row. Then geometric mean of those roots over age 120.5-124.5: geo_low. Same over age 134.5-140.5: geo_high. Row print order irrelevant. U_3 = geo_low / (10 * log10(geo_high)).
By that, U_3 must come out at 0.60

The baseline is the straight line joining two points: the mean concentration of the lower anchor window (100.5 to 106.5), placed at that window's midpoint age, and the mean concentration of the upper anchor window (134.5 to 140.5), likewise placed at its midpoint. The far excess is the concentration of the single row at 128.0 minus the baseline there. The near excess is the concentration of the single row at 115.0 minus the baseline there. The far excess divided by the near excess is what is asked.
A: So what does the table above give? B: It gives 1.3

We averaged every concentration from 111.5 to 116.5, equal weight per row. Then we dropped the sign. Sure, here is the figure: 2.5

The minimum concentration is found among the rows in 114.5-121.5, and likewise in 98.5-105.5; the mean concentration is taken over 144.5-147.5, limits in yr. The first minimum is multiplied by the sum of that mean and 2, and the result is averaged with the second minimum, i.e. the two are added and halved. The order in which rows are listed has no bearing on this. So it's 7.16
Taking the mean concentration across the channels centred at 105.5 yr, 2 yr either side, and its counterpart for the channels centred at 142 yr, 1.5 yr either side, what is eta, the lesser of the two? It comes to 2.50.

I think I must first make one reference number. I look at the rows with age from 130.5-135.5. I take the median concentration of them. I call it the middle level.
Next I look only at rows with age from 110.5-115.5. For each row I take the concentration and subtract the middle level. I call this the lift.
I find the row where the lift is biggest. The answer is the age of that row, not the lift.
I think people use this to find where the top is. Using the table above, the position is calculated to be 112.0 yr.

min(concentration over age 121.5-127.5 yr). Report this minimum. 2.151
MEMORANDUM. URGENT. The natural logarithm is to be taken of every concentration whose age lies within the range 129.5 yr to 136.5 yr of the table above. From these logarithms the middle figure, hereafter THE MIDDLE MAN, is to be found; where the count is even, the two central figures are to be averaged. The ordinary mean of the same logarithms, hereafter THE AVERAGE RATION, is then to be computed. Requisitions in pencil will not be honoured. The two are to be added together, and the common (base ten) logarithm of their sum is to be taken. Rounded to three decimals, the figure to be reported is 0.332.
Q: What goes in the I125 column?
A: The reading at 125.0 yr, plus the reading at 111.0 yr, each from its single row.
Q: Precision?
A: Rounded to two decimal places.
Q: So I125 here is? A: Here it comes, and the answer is 4.58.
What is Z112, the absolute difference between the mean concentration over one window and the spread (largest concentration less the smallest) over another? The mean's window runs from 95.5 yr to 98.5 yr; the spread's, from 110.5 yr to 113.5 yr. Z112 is 2.68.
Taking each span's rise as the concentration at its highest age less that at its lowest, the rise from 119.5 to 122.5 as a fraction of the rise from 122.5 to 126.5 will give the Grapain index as -2.0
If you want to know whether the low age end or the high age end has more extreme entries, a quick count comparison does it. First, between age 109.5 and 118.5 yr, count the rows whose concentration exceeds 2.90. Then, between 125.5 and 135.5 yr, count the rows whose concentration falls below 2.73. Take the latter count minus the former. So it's 5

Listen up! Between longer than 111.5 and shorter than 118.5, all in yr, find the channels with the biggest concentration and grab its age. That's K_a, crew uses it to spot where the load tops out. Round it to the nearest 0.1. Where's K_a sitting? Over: 116.0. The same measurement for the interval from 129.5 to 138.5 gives 138.0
